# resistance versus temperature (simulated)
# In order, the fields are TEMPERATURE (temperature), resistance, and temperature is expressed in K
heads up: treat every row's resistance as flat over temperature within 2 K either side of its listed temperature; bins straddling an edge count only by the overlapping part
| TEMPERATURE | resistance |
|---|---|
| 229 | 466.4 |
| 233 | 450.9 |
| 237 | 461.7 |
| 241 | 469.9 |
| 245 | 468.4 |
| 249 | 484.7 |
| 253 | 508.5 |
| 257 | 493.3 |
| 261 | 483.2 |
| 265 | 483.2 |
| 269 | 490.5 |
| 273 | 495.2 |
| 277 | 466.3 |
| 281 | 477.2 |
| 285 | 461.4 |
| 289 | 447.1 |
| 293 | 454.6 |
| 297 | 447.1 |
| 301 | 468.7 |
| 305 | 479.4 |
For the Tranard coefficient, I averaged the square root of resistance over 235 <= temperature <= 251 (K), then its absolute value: 21.7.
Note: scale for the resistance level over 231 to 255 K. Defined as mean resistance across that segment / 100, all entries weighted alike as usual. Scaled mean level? 4.74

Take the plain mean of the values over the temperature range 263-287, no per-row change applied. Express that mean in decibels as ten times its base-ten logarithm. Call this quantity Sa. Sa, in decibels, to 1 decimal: 26.8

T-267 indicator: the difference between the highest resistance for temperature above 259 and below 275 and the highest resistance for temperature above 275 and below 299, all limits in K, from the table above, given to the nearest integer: 18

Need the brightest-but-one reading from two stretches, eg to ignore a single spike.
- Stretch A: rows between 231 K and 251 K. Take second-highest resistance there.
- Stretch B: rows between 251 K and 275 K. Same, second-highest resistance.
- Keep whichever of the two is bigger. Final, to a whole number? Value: 495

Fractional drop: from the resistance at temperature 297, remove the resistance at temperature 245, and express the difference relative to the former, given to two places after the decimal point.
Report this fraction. -0.05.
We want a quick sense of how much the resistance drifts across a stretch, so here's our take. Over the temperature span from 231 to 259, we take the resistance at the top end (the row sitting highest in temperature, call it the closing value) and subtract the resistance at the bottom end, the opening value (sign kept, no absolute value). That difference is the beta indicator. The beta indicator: 42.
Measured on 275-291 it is -19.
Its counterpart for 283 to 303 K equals 7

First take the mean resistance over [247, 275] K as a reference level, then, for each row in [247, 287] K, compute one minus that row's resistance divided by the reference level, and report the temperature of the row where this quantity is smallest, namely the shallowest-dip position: 253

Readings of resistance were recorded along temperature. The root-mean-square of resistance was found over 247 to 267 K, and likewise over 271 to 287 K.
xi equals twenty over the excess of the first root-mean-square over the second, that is 1.3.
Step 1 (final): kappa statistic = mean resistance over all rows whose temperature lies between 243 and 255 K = 487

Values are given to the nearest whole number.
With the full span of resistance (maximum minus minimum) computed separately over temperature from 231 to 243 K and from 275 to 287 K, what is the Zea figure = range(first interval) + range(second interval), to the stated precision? 35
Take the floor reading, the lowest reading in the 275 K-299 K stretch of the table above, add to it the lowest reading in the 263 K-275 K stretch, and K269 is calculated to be 930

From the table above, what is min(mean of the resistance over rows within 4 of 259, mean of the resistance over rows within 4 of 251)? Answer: 488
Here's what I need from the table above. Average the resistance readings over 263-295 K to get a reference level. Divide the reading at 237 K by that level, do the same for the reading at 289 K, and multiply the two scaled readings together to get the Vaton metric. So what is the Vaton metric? 0.93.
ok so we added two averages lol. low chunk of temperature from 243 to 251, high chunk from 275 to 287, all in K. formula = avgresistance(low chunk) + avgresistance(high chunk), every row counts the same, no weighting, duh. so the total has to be 945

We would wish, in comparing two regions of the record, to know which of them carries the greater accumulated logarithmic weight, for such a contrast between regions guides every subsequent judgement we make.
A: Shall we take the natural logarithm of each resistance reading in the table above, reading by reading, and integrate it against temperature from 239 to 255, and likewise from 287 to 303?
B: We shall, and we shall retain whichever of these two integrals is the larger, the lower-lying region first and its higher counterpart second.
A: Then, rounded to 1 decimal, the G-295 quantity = 98.9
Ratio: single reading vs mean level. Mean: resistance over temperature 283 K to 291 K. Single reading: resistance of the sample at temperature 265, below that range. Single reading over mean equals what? 1.06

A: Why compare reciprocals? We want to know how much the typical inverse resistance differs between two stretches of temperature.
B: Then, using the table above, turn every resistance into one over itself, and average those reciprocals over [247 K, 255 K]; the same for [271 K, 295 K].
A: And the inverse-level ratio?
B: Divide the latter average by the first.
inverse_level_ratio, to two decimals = 1.06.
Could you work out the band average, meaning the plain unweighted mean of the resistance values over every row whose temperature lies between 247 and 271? 491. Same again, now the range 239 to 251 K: 474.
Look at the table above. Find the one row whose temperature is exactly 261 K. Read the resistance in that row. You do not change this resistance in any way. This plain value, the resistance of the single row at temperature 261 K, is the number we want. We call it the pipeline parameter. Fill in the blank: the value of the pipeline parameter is 483.2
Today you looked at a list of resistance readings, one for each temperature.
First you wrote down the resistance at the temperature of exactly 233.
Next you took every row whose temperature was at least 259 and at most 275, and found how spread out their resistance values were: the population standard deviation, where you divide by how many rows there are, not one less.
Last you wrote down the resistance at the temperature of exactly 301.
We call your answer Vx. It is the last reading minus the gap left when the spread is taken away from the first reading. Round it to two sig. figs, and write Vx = 23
